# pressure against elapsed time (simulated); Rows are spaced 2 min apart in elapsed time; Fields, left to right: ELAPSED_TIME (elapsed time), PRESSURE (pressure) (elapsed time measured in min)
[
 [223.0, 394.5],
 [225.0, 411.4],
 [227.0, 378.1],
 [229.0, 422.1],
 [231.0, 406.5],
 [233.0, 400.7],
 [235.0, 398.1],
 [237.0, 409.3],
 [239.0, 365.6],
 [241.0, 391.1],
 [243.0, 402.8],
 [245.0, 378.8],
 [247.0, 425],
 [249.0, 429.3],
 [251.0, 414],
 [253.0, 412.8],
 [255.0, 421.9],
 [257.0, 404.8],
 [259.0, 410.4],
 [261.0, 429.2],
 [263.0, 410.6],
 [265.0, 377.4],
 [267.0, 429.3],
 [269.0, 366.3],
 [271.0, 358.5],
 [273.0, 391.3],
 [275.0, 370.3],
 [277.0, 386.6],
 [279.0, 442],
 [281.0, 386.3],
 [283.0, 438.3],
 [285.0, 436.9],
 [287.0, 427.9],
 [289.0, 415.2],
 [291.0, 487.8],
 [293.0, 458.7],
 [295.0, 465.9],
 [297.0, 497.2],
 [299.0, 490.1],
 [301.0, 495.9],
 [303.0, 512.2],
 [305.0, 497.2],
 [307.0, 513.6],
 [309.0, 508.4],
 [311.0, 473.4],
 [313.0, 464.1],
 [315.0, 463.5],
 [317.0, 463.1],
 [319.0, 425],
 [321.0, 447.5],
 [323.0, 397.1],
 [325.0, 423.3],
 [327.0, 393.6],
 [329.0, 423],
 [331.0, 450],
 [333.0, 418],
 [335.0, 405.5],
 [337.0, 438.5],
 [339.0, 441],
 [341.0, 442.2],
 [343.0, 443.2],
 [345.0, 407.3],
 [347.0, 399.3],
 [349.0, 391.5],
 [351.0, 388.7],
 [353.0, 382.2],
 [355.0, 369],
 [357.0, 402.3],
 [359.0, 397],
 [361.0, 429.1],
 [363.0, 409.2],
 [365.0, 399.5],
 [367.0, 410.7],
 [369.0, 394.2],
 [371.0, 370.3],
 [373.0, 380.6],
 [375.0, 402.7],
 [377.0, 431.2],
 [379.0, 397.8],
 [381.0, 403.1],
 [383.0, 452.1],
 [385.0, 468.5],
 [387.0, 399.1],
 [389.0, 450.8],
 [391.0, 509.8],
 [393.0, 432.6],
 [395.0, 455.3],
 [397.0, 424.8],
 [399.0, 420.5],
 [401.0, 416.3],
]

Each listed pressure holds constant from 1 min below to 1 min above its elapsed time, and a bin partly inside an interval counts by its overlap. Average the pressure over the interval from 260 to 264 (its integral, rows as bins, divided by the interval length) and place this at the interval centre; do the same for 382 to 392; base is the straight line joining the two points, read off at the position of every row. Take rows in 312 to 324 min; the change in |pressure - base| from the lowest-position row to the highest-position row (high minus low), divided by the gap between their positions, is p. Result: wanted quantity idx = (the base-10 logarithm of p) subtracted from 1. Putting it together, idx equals 1.0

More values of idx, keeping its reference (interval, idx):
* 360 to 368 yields 0.5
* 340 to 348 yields 0.1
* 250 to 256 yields 1.5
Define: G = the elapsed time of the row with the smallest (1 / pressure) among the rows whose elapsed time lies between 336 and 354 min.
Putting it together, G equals 343.0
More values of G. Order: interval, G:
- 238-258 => 249.0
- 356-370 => 361.0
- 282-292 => 291.0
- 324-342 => 331.0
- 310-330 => 311.0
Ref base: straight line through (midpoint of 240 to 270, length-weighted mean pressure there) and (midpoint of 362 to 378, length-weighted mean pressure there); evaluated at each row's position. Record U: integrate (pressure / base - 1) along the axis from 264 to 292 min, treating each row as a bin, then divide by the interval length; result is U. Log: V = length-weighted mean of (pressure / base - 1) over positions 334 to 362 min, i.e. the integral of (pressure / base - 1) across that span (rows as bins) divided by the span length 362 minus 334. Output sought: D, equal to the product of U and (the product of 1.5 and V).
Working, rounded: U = 0.01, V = 0.021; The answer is 0.000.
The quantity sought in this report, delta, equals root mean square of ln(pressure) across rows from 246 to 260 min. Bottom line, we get 6.033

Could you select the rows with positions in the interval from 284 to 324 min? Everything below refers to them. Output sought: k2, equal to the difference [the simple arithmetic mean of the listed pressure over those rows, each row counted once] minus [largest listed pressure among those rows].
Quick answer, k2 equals -47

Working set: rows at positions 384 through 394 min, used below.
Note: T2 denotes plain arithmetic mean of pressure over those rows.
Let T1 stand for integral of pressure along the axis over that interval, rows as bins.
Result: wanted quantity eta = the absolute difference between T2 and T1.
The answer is 4069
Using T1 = 4522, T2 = 452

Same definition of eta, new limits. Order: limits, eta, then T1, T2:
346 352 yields 1966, 2359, 393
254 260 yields 2062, 2474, 412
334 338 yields 1266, 1688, 422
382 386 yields 1381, 1841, 460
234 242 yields 2737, 3128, 391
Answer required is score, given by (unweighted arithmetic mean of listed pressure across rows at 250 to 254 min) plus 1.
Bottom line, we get 414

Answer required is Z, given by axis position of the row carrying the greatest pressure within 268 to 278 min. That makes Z 273.0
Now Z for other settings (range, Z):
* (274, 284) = 279.0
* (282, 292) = 291.0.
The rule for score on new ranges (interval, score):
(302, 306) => 506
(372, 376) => 393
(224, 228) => 396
